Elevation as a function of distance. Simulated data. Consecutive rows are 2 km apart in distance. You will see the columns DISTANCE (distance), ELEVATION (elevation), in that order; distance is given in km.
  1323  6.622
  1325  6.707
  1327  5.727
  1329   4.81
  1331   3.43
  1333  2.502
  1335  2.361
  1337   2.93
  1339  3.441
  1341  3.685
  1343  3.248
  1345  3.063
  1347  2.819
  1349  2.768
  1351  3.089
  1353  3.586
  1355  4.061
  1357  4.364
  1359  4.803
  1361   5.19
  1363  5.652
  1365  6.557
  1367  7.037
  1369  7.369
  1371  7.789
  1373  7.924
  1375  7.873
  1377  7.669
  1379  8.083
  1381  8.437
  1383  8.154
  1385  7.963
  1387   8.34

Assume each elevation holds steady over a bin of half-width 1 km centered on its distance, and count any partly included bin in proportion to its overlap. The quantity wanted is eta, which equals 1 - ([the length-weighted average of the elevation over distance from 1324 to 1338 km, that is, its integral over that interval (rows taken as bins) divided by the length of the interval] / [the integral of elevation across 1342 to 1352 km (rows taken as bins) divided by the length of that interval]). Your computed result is -0.36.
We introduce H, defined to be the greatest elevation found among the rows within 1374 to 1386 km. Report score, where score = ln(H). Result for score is 2.13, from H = 8.437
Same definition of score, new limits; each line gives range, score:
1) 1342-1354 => 1.28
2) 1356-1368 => 1.95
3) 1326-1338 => 1.75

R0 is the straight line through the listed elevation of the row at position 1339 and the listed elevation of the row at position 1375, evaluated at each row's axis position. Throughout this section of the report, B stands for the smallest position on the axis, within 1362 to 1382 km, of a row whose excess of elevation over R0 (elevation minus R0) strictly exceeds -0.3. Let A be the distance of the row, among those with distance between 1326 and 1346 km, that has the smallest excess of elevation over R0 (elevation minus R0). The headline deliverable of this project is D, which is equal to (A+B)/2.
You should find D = 1355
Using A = 1345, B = 1365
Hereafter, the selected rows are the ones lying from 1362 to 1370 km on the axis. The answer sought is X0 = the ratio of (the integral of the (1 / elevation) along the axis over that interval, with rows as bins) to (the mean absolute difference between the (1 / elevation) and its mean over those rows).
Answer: 94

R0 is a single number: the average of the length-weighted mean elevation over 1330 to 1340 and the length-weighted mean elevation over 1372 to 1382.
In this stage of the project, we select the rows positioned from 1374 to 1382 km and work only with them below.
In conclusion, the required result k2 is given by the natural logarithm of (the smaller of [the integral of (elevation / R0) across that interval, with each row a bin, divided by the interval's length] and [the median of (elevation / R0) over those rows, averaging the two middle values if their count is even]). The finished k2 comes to 0.38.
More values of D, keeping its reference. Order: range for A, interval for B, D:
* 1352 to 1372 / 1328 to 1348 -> 1341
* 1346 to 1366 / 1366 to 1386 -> 1358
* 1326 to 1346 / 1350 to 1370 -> 1355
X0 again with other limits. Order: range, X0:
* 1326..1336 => 33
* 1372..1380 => 541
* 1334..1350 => 151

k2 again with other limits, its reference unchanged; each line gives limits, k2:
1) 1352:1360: -0.26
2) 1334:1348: -0.58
